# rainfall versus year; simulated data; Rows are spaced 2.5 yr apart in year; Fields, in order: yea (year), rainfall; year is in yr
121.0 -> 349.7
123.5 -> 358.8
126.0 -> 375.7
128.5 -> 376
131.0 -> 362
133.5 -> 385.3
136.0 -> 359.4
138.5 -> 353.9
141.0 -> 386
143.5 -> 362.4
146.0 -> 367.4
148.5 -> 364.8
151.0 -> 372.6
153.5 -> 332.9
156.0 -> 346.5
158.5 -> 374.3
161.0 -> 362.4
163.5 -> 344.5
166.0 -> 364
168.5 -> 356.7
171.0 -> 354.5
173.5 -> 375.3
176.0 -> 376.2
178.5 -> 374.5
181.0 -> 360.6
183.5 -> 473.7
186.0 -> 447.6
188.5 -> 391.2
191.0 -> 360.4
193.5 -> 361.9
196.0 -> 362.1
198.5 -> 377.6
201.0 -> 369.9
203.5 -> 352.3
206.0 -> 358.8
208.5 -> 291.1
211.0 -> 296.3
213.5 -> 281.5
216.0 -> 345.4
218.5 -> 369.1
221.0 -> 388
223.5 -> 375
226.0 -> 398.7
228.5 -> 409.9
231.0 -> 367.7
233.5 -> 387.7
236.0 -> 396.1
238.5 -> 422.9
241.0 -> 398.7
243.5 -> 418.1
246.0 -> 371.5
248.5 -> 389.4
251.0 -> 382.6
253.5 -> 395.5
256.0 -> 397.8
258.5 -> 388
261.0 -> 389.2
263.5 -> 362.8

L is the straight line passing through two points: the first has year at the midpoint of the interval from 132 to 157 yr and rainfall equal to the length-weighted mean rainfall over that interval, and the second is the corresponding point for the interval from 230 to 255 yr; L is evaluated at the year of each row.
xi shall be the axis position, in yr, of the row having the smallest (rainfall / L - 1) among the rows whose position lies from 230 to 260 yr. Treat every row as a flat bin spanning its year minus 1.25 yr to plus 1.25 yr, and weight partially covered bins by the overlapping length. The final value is 246.0 yr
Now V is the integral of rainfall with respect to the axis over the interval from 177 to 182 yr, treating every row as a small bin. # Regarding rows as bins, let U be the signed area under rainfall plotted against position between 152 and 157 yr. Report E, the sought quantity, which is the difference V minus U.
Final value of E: 137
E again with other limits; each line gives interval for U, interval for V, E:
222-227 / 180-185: 176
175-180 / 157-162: -35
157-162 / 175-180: 35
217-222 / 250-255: 67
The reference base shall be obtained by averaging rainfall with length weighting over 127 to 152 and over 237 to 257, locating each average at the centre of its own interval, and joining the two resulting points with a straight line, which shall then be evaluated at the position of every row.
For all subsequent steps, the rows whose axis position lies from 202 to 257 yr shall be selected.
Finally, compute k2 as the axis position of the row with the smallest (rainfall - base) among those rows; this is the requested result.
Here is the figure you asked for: 213.5 yr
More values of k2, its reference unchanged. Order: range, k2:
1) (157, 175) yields 163.5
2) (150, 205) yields 153.5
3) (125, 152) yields 138.5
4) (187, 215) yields 213.5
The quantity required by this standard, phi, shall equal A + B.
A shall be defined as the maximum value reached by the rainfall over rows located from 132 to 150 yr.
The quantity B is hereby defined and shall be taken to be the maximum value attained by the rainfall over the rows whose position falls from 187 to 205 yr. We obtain 777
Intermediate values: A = 386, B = 391.2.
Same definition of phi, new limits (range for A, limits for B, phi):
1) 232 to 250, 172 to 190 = 897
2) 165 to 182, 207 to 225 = 764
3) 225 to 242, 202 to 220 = 792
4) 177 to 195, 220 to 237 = 884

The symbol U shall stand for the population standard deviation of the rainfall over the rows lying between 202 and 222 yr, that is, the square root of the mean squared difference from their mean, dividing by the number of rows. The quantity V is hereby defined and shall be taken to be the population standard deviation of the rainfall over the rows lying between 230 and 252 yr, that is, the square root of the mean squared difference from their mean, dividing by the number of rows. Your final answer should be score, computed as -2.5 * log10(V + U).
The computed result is -4.4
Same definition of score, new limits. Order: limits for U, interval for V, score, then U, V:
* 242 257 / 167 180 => -3.5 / 14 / 9.7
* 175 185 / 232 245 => -4.4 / 45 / 13.5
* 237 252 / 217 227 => -3.7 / 18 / 11.5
